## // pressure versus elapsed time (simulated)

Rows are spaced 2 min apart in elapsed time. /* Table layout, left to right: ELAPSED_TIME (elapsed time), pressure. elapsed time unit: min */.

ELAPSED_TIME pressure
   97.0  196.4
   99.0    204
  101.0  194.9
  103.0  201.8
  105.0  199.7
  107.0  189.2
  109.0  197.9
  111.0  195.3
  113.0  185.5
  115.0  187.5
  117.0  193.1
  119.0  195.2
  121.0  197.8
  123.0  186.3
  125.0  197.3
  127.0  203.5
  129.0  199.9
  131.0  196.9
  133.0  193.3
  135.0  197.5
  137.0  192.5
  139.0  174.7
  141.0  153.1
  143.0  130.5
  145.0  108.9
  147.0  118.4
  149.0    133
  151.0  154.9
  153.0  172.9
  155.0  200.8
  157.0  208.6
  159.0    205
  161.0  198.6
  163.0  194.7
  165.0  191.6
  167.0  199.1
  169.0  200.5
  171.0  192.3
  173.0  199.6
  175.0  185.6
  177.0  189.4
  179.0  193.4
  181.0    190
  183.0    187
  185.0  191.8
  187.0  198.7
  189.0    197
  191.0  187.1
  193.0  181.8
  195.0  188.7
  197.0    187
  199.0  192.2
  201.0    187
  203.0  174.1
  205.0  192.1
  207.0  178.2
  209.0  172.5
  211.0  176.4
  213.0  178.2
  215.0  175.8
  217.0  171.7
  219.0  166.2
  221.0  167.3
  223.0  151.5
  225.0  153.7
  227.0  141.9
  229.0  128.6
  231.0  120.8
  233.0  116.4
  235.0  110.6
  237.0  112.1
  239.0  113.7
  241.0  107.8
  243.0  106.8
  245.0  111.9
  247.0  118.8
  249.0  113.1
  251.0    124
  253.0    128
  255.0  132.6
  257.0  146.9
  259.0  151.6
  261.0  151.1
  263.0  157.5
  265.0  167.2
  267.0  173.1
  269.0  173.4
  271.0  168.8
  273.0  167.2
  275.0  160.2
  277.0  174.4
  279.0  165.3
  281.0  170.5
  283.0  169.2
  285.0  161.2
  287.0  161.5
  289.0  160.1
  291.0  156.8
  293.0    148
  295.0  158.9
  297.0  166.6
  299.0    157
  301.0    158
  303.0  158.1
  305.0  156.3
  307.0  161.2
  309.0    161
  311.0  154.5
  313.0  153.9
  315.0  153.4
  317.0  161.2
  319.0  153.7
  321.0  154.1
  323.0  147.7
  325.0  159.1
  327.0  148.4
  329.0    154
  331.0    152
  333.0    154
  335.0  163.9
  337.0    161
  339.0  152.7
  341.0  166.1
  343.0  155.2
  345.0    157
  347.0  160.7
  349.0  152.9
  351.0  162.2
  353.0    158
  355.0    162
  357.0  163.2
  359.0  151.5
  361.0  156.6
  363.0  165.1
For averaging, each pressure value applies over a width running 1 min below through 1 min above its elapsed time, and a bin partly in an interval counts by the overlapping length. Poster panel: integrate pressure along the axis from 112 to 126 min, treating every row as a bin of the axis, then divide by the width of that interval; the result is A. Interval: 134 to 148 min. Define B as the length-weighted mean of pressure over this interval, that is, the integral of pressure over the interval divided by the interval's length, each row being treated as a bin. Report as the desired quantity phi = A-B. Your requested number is 38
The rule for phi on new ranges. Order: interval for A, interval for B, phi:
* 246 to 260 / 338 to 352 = -27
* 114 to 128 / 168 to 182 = 1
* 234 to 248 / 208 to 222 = -61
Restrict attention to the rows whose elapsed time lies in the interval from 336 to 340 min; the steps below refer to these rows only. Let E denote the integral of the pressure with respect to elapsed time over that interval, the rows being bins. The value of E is 627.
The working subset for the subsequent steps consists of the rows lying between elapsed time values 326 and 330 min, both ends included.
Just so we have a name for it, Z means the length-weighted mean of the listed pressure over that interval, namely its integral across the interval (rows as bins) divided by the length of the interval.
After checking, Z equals 151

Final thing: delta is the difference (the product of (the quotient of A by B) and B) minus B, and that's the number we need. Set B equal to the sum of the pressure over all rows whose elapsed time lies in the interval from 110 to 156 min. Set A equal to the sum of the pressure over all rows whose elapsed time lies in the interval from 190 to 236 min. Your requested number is -269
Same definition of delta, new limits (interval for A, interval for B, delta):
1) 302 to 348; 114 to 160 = -502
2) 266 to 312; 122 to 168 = -371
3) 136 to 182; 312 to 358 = 482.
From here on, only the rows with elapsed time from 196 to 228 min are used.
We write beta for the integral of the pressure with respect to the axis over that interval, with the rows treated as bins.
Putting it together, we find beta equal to 5532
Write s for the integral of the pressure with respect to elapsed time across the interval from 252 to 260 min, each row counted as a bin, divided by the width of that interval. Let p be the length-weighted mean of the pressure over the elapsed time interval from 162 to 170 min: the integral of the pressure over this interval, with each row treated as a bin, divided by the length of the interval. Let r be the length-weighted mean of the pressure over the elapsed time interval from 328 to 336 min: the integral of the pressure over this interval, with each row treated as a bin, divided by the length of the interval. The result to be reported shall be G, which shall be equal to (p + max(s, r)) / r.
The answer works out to 2.26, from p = 196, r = 156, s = 140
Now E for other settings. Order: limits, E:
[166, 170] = 799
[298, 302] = 630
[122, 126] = 767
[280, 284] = 679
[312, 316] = 615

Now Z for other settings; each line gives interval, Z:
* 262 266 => 162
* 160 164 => 197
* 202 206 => 183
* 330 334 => 153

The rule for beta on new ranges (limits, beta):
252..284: 5114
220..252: 3998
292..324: 5007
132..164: 5475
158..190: 6229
